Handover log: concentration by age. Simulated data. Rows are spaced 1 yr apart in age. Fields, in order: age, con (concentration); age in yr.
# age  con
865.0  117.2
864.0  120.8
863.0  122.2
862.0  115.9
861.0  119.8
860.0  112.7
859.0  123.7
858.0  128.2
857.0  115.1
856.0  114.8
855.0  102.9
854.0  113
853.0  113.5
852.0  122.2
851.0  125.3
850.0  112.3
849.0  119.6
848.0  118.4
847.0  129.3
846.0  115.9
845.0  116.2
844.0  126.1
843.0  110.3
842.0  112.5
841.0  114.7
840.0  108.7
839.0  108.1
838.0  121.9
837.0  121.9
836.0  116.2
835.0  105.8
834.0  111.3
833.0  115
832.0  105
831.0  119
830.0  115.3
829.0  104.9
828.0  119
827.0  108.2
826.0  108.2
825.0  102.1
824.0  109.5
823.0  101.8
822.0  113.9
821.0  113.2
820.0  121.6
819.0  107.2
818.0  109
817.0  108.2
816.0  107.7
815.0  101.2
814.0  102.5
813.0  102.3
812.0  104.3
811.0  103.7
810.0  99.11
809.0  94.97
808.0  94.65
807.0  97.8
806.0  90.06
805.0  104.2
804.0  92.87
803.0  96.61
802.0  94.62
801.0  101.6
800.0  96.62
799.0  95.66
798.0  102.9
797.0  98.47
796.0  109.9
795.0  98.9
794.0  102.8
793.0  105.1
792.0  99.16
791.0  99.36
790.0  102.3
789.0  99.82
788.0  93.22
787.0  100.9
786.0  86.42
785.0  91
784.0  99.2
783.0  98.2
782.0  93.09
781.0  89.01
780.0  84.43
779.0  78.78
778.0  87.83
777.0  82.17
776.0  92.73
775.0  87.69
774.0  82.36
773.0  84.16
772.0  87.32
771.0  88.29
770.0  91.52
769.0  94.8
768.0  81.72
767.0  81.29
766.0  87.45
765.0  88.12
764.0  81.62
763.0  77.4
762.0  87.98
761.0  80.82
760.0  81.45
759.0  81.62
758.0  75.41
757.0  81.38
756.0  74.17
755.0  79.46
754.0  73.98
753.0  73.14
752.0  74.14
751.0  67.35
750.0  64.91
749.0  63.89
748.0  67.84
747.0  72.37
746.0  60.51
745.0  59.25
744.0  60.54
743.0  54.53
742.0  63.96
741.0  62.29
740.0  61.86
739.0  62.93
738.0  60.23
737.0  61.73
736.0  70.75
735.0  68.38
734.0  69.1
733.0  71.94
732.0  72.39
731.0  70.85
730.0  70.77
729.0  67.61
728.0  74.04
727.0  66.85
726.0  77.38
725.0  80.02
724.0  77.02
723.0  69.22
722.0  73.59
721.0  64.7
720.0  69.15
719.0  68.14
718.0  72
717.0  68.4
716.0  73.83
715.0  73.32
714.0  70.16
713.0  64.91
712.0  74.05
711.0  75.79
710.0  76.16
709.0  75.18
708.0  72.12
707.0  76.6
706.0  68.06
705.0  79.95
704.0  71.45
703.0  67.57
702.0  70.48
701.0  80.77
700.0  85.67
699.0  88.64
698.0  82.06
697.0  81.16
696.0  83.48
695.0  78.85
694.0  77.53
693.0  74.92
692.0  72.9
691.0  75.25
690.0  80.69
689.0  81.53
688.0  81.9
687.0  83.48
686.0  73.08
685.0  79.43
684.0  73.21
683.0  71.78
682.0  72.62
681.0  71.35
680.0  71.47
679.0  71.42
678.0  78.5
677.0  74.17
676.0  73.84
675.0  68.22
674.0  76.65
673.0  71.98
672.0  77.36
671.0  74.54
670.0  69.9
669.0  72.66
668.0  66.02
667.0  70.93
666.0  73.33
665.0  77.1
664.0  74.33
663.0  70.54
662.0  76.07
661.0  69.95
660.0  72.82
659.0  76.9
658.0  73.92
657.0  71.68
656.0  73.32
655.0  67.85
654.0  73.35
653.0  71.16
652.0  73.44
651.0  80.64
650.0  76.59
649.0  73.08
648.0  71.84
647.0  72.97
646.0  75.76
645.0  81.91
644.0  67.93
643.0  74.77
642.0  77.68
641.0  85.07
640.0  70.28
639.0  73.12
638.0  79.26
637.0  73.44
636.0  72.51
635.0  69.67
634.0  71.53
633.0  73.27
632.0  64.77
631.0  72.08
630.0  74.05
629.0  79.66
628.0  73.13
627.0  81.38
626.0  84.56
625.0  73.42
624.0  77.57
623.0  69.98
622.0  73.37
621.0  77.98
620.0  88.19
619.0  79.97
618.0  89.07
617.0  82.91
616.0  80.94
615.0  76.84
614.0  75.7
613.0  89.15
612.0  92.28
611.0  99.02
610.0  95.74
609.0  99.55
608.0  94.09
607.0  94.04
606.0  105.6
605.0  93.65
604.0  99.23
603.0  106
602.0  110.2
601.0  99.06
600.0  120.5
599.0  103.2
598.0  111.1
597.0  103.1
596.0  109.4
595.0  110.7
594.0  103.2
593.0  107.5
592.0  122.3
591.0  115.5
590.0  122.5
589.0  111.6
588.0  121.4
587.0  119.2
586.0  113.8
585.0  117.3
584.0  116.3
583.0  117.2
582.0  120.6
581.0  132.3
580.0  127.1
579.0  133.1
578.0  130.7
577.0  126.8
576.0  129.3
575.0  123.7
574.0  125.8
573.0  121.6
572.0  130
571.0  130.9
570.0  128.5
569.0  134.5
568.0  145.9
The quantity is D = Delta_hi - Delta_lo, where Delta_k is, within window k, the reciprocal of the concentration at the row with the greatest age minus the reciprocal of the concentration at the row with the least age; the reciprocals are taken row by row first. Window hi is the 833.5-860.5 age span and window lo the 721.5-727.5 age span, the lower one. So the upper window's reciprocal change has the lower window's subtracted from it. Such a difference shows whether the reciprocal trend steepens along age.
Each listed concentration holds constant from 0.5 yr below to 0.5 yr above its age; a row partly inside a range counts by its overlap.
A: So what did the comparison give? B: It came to -0.0015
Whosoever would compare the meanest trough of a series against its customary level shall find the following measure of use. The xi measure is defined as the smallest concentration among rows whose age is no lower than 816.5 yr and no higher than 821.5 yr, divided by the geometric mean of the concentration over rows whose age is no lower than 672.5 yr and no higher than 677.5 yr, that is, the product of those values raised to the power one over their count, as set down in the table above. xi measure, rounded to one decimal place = 1.5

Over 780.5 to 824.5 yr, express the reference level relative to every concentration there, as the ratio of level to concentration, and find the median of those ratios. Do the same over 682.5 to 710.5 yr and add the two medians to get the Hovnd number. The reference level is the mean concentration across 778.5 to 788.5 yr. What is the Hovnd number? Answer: 2.10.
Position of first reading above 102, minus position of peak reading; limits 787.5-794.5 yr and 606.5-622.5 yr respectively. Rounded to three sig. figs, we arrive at 181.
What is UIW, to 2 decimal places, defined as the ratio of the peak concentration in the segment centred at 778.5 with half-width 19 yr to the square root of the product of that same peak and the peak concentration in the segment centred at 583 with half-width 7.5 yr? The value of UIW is 0.91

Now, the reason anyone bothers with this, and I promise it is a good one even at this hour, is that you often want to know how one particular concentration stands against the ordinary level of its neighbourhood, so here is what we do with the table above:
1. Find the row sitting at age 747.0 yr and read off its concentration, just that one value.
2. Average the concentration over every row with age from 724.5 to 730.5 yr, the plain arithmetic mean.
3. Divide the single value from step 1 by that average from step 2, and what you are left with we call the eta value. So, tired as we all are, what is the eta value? 0.99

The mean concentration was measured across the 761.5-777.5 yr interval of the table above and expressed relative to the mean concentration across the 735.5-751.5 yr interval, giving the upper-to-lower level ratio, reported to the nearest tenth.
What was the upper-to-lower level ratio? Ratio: 1.4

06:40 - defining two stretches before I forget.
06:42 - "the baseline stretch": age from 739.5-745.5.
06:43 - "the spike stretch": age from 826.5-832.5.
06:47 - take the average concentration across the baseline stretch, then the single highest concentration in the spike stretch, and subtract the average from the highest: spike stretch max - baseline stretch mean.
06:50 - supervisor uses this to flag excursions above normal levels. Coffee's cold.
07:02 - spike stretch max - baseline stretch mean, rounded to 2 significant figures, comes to 59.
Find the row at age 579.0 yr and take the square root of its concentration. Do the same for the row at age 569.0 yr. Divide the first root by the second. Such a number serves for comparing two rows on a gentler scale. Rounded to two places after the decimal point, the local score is 0.99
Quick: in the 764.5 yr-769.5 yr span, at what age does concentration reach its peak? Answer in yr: 769.0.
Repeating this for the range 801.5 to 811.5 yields 805.0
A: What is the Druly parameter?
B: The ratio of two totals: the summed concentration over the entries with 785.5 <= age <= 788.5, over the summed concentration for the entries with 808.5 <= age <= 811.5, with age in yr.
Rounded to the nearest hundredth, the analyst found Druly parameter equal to 0.94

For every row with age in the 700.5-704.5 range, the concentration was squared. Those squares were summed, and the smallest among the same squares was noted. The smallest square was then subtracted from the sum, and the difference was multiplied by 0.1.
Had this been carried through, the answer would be 1660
